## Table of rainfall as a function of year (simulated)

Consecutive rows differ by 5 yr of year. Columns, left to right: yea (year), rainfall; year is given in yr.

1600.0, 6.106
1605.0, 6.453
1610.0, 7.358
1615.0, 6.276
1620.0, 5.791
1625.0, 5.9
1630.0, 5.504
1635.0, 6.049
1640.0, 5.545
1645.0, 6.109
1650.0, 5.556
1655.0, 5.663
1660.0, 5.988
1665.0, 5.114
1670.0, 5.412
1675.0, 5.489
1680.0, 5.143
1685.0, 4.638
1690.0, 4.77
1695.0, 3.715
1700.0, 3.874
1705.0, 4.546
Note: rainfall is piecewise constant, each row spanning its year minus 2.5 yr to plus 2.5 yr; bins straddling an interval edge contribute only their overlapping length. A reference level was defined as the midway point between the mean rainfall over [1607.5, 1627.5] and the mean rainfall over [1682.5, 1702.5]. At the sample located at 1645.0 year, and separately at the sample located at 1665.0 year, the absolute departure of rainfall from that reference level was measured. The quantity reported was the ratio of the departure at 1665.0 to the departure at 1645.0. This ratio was 0.22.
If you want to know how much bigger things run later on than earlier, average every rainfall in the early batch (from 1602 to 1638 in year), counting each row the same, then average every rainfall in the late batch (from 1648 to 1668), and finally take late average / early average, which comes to 0.90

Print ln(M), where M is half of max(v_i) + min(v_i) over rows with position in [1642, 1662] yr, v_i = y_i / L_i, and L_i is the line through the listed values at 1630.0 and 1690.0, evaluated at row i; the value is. 0.11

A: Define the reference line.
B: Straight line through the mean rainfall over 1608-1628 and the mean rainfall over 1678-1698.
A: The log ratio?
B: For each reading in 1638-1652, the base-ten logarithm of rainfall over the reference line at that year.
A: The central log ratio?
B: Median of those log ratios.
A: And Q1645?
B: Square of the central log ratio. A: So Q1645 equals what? 0.0000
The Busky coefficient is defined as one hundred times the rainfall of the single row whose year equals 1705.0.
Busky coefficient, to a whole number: 455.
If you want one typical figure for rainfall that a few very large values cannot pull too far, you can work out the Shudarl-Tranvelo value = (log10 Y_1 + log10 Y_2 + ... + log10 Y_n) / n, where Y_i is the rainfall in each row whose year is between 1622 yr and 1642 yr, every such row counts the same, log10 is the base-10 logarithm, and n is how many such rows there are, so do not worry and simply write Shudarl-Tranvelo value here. 0.76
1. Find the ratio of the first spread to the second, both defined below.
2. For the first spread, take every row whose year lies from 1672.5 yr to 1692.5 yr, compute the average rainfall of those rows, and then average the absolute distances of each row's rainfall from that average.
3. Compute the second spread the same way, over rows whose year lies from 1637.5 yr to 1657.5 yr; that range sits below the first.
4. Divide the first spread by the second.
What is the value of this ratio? 1.6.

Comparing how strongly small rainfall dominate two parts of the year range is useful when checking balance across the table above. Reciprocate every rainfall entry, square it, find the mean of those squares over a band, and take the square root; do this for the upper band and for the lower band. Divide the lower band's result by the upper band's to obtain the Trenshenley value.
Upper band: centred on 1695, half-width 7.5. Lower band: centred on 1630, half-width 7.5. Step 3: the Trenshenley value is 0.70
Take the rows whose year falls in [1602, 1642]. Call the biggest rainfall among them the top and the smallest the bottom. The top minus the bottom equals 1.85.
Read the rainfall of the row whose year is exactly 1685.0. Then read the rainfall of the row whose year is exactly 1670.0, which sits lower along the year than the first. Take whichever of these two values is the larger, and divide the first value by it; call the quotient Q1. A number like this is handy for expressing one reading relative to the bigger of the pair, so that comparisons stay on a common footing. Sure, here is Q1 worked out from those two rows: 0.857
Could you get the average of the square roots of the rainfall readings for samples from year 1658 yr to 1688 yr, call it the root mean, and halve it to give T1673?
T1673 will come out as 1.15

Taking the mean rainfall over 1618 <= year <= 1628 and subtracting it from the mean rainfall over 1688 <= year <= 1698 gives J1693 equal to -1.6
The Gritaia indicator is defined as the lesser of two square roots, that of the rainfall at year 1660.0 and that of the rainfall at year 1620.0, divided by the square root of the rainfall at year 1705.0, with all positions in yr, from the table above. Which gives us 1.13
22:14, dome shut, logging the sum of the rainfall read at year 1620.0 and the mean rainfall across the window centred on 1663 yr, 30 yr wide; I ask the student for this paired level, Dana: 11.3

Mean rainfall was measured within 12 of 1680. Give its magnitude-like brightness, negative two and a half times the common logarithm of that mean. -1.77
